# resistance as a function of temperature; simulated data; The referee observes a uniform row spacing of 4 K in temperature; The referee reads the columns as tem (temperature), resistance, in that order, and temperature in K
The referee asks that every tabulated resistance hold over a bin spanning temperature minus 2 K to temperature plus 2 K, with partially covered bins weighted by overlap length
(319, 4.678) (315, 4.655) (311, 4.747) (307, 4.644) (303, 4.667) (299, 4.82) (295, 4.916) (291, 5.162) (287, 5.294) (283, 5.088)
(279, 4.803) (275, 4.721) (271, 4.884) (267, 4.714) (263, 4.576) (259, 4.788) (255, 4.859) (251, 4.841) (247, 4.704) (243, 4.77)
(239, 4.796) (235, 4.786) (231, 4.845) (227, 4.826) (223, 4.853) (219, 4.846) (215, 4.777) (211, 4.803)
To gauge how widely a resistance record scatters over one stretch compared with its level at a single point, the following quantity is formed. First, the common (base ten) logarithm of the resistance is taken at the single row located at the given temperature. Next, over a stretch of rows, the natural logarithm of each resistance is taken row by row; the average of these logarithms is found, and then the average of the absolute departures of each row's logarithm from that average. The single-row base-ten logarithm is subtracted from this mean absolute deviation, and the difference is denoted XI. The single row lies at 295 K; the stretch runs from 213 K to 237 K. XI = -0.69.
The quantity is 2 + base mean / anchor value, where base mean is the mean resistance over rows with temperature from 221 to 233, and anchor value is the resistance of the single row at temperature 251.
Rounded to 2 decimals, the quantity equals 3.00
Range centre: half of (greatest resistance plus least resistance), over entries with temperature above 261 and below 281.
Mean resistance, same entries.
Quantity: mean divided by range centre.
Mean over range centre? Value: 1.00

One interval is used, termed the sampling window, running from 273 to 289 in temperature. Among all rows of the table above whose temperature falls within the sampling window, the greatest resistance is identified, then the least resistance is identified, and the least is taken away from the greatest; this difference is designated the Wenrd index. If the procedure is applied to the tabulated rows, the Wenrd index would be 0.57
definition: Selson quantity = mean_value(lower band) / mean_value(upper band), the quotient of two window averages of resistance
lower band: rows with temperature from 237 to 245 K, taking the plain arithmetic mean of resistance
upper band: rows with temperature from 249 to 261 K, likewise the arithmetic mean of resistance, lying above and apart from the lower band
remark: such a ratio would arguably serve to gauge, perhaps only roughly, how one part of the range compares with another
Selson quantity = 0.99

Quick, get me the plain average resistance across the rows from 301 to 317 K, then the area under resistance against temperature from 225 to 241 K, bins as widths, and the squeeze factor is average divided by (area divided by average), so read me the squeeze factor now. 0.284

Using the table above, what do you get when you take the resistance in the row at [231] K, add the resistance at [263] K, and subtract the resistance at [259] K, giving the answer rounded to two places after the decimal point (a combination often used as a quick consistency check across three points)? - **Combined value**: 4.63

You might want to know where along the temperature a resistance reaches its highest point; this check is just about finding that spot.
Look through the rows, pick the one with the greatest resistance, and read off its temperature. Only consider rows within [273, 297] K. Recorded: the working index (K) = 287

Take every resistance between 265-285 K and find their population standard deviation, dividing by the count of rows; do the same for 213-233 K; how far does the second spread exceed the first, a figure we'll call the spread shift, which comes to -0.11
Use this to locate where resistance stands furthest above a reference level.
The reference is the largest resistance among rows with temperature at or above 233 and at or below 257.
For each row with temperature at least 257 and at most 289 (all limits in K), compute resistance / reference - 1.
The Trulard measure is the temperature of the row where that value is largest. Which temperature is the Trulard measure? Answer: 287 K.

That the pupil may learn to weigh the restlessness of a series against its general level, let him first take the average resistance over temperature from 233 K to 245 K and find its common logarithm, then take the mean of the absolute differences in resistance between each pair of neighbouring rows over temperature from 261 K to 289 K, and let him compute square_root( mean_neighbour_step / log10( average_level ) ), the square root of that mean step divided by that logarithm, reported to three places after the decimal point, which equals 0.506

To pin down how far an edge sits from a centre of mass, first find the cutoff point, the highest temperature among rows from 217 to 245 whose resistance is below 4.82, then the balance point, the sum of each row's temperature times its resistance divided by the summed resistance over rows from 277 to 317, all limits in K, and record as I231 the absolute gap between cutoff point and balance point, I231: 53.6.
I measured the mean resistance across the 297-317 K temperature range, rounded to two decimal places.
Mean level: 4.71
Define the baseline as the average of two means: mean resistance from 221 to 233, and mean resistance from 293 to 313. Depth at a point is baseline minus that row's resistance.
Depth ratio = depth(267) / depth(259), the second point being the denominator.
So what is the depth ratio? 7.1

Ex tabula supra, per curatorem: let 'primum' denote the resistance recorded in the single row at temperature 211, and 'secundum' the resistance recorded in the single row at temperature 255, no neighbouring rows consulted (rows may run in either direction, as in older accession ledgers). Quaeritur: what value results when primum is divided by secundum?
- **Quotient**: 0.99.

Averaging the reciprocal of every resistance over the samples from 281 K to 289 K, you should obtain 0.193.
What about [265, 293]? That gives 0.202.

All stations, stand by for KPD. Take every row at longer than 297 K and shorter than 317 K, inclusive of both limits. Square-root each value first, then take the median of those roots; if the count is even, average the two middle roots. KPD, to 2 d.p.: 2.16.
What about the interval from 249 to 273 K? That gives 2.19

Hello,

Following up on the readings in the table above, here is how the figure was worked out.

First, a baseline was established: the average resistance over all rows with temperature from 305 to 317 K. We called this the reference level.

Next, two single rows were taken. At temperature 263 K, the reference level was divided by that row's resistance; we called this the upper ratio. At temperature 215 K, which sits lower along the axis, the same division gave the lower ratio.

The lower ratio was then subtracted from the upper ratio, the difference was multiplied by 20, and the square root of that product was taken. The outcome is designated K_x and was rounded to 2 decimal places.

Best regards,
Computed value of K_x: 0.93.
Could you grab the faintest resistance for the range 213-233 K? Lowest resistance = 4.777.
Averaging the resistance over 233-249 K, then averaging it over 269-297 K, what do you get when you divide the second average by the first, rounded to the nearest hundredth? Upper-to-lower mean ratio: 1.05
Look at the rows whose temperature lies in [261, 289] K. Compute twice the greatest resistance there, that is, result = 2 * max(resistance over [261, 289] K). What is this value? 10.6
